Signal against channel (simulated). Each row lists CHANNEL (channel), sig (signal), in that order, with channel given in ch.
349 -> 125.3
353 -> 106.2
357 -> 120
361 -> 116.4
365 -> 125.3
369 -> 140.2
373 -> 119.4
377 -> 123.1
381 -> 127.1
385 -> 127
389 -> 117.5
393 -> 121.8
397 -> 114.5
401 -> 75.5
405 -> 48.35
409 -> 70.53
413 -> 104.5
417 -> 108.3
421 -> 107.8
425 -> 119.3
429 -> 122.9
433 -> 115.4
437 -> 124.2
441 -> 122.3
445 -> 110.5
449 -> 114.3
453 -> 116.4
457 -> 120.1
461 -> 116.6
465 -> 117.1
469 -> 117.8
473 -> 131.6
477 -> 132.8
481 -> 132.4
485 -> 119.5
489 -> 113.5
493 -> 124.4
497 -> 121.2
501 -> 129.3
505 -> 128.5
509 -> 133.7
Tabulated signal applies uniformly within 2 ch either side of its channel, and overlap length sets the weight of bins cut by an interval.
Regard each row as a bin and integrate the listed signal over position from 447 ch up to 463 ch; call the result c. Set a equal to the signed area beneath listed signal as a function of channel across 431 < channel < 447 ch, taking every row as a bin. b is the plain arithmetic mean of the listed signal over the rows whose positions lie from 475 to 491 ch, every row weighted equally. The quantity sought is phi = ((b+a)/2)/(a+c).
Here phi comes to 0.268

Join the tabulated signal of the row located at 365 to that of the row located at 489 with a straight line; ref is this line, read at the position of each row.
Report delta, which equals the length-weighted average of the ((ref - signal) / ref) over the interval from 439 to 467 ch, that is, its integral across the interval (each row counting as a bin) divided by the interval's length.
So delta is 0.00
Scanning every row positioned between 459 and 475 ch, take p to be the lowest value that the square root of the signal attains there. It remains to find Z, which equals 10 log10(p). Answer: 10.3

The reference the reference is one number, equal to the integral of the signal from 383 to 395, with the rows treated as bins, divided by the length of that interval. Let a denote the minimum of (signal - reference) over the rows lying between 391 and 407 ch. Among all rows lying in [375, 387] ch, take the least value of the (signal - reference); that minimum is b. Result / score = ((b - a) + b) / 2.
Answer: 38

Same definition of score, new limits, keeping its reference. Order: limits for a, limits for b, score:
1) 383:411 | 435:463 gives 25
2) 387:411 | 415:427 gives 23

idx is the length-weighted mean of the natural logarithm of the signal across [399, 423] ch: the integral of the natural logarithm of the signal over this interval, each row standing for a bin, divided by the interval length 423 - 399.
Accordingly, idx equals 4.41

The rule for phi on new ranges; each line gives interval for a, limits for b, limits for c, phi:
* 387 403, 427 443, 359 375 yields 0.247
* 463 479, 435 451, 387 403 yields 0.285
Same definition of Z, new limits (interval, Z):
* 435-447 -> 10.2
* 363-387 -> 10.4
